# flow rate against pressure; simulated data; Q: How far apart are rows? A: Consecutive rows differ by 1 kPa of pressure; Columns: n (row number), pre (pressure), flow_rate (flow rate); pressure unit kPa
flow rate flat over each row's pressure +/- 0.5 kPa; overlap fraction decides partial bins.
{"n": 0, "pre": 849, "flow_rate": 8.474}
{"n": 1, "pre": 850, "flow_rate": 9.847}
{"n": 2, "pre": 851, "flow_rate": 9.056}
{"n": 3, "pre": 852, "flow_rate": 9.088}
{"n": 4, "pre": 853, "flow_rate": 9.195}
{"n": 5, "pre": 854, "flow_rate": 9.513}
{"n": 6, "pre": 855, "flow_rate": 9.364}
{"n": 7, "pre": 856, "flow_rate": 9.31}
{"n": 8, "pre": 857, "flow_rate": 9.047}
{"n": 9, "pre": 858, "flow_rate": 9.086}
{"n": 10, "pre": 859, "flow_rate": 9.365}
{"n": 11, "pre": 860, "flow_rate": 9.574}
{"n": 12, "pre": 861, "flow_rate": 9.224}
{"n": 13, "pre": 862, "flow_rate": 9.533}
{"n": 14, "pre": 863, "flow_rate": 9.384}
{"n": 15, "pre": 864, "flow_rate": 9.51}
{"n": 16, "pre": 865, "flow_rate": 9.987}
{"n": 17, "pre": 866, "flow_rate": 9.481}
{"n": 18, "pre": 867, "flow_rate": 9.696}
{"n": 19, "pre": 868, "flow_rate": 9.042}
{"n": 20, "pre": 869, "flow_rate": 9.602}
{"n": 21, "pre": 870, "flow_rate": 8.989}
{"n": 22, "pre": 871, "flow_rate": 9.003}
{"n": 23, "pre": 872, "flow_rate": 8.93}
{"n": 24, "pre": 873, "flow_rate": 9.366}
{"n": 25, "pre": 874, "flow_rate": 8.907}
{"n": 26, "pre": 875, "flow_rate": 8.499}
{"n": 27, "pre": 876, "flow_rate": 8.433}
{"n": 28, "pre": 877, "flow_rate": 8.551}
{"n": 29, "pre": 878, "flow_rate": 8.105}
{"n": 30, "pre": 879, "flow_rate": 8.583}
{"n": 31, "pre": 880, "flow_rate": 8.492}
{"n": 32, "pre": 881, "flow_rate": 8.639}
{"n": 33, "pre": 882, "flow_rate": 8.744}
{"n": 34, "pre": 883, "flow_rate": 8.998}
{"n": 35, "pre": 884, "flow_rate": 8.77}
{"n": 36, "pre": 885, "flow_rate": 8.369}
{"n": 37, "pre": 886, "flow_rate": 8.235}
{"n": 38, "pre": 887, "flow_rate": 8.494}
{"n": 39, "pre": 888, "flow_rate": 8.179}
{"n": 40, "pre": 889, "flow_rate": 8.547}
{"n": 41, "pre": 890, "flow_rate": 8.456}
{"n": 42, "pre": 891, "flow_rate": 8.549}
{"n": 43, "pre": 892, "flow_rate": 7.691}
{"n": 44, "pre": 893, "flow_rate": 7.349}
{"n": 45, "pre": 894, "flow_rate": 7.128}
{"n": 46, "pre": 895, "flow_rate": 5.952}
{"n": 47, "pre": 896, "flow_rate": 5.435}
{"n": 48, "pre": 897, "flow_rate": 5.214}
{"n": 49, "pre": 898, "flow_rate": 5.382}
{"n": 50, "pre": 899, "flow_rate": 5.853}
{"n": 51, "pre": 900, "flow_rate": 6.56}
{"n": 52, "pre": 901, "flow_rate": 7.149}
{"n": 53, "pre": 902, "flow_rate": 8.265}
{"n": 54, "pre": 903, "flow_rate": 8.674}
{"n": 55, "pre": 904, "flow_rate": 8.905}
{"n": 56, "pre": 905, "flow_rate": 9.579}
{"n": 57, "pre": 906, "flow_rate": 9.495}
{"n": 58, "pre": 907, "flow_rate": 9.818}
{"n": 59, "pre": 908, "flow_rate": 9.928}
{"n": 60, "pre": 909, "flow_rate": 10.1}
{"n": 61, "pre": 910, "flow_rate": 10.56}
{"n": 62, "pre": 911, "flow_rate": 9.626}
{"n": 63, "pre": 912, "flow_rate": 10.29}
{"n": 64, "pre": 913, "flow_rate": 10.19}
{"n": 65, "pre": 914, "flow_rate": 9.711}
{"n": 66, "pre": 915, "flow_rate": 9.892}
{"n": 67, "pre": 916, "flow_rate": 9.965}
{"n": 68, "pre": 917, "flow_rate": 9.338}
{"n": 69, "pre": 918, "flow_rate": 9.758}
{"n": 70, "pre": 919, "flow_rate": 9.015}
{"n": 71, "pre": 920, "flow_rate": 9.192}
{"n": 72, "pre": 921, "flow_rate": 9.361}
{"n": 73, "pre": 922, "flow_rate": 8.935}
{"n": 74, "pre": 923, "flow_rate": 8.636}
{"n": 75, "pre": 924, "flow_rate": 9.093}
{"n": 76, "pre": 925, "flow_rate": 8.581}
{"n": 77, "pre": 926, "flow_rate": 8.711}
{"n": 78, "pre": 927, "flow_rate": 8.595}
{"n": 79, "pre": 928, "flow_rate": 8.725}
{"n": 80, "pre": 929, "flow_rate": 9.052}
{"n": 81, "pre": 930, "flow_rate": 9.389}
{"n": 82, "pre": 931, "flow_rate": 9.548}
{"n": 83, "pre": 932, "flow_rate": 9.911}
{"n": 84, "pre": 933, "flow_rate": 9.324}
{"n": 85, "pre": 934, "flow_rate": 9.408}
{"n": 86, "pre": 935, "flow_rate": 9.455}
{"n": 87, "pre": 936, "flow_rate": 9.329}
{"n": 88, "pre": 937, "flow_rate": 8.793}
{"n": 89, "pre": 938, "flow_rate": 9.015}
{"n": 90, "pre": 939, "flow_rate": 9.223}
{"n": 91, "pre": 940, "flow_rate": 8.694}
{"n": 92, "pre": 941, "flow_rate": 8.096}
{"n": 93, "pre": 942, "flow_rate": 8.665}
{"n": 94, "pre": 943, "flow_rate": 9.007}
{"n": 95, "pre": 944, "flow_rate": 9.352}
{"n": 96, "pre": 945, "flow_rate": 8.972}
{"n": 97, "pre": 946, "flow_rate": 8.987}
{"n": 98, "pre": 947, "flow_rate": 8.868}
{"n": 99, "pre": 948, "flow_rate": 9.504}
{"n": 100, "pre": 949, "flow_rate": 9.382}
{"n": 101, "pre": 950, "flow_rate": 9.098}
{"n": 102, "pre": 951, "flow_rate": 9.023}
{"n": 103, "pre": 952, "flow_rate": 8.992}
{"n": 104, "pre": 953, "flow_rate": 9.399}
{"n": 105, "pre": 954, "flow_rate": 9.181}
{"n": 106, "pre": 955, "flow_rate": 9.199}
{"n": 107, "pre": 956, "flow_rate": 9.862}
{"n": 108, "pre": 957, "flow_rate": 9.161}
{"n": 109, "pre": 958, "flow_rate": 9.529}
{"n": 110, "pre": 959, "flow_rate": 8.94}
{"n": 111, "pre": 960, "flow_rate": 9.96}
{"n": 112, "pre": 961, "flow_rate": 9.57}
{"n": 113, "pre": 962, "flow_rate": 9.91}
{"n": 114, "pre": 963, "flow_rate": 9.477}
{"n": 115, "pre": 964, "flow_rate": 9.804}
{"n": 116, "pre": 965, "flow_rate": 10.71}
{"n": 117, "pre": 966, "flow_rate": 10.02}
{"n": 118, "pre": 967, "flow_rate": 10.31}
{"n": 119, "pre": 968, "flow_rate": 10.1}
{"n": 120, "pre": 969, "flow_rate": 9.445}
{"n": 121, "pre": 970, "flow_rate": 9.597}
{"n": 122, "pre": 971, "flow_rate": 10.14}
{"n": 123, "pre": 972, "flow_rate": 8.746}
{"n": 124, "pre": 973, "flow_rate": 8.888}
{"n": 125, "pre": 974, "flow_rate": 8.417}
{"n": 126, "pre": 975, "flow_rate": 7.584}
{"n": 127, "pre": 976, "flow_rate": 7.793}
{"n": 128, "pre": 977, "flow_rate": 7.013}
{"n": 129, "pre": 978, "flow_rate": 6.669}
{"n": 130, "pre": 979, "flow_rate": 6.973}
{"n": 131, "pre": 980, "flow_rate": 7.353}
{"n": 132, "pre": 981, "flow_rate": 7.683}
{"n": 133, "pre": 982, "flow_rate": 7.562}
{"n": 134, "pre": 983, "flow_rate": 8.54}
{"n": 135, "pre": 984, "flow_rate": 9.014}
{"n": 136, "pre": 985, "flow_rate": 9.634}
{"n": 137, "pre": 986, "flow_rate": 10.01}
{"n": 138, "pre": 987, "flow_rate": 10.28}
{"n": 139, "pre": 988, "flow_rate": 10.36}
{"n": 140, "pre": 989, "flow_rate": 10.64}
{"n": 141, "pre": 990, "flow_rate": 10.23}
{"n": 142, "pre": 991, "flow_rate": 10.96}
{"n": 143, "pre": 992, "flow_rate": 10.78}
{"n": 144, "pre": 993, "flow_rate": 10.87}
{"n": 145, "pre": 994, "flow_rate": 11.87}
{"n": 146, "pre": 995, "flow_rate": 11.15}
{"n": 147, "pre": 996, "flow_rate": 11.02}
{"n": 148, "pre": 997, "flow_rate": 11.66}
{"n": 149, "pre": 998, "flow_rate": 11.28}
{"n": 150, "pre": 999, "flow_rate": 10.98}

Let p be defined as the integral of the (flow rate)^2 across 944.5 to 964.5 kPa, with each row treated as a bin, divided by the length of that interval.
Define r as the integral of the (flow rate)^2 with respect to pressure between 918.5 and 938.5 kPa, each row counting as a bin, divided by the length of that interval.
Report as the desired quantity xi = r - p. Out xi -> -4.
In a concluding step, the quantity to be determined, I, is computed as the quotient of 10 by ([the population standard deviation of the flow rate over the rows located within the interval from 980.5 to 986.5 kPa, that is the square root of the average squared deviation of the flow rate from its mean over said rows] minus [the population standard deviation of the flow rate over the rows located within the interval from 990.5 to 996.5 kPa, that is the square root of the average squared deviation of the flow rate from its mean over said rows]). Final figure 18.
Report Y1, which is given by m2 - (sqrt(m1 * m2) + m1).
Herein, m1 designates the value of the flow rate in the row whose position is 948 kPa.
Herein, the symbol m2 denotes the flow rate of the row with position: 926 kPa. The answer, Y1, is -9.9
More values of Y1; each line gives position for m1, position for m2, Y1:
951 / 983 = -9.3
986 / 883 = -10.5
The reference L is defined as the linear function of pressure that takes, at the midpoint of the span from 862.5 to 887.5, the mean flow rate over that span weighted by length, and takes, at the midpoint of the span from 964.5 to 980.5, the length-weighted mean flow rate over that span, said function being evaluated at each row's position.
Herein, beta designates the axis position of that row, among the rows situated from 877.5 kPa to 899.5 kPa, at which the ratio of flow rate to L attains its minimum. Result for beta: 897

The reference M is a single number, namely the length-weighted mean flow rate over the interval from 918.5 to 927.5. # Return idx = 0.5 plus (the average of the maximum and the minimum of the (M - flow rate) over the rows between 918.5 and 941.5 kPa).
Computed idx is 0.4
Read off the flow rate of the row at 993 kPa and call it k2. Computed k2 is 10.87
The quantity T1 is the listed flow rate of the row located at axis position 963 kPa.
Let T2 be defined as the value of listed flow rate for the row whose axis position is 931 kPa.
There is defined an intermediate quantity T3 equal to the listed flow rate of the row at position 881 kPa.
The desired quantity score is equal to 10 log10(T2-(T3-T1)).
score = 10.2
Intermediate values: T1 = 9.477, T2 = 9.548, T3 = 8.639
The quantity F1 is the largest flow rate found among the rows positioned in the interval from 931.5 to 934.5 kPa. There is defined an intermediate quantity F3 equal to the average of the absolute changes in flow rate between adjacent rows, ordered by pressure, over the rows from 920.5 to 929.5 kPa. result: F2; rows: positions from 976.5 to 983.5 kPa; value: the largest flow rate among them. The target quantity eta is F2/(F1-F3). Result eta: 0.89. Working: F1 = 9.911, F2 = 8.54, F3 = 0.30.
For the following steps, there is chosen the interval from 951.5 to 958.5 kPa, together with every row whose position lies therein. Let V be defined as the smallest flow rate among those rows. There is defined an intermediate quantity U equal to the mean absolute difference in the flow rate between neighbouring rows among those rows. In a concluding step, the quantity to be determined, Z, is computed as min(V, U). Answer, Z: 0.40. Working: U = 0.40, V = 8.992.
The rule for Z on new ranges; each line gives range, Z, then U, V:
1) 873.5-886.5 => 0.24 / 0.24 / 8.105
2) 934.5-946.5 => 0.35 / 0.35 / 8.096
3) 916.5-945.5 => 0.33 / 0.33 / 8.096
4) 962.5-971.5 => 0.47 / 0.47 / 9.445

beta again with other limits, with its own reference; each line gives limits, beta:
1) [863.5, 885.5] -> 878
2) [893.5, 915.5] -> 897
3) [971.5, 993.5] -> 978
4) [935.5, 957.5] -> 941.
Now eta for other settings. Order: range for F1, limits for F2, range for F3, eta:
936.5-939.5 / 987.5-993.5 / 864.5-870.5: 1.26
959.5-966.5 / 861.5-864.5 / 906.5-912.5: 0.93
